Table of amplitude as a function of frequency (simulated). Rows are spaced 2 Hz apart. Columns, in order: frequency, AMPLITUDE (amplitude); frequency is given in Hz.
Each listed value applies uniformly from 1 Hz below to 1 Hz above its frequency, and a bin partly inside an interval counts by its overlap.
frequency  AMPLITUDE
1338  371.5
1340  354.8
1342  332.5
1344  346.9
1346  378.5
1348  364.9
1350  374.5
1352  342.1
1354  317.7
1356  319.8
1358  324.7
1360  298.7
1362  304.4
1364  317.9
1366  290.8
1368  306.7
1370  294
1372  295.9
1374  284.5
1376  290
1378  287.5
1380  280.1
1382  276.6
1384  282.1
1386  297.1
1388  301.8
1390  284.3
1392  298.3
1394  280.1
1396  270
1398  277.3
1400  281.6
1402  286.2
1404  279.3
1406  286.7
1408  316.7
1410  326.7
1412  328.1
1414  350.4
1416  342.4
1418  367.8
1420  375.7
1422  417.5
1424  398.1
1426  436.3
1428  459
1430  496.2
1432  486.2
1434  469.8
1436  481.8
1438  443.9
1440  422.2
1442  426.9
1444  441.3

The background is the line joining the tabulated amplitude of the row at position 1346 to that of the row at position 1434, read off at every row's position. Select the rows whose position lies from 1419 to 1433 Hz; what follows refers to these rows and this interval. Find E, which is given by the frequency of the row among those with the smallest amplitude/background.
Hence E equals 1420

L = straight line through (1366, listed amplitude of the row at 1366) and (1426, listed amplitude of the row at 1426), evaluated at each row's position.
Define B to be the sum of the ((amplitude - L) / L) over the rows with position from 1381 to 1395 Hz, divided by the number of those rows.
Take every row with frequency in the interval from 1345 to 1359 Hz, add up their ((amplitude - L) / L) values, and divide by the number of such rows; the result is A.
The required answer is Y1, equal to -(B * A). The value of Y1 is 0.057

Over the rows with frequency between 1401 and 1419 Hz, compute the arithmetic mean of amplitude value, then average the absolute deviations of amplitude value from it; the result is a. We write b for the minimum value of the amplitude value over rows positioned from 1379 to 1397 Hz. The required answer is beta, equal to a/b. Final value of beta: 0.093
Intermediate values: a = 25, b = 270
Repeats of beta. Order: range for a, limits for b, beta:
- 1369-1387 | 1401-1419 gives 0.021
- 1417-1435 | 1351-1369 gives 0.135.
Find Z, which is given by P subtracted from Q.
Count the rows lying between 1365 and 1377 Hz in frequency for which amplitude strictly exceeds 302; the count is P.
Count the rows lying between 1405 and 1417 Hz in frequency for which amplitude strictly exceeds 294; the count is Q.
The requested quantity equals 4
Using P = 1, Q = 5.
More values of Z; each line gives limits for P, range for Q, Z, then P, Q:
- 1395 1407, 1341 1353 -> 6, 0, 6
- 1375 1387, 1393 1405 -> 0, 0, 0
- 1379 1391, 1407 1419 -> 6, 0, 6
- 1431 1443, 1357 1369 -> -1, 6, 5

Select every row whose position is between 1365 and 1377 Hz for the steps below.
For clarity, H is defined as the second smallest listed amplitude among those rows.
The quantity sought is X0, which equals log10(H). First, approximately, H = 290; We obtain 2.46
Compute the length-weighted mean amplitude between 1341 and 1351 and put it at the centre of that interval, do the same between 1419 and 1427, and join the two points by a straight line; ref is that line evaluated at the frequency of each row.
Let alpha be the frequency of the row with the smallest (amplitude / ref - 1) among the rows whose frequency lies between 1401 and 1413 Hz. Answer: 1404 Hz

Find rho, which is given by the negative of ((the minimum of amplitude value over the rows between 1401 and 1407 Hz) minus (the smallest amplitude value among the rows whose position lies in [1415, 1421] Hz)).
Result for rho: 63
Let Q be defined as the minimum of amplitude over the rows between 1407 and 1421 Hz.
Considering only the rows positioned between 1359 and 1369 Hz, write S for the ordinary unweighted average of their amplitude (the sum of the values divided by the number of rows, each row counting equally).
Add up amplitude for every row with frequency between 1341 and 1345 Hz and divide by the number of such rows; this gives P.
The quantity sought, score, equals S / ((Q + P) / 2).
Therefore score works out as 0.93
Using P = 340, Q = 316.7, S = 304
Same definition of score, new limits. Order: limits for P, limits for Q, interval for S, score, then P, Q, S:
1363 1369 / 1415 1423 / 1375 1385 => 0.87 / 305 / 342.4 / 283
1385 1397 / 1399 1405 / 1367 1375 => 1.04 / 289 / 279.3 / 295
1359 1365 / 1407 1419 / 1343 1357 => 1.12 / 307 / 316.7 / 349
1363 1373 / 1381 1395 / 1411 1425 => 1.28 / 301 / 276.6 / 369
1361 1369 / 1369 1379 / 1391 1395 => 0.98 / 305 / 284.5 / 289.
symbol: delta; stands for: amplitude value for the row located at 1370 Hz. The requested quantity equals 294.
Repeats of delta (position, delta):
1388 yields 301.8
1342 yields 332.5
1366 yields 290.8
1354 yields 317.7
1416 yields 342.4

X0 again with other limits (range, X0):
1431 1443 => 2.63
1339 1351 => 2.54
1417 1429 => 2.57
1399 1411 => 2.45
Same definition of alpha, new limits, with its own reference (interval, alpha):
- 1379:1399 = 1396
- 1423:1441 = 1424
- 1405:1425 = 1406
